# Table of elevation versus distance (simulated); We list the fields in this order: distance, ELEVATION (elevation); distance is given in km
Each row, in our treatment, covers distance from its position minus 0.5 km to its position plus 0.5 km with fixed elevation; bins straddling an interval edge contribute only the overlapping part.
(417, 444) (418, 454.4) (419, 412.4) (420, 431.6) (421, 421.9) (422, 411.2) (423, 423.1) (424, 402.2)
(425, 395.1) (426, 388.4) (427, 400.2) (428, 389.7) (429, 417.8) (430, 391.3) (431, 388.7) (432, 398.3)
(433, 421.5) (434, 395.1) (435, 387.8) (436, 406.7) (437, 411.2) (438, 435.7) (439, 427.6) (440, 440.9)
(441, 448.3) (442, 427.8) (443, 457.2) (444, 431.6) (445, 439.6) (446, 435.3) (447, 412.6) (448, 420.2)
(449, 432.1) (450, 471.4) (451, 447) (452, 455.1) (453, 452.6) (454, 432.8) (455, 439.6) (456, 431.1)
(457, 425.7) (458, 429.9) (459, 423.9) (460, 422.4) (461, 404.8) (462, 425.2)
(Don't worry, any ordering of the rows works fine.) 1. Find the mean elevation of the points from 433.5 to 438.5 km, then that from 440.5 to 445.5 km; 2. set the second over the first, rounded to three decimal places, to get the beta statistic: 1.082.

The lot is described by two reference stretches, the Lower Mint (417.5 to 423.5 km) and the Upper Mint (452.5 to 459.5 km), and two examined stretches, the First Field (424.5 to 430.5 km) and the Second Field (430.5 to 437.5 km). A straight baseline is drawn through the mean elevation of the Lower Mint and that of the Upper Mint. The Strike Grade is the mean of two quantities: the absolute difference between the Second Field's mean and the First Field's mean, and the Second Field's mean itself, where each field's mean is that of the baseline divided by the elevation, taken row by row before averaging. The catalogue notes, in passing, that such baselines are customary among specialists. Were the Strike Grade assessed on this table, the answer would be 0.538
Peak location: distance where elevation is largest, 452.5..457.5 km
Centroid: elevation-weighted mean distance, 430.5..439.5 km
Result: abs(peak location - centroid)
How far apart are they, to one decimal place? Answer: 17.9 km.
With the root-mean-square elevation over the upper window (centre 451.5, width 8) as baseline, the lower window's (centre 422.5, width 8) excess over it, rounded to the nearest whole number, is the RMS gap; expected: -33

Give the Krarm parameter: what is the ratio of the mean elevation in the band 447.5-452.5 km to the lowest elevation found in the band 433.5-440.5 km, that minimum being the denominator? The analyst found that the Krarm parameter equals 1.15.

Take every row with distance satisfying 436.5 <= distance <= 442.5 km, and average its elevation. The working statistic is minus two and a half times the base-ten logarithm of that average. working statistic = -6.59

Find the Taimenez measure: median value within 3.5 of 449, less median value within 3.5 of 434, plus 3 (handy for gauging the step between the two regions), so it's 40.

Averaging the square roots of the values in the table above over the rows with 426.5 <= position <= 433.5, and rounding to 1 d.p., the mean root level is 20.0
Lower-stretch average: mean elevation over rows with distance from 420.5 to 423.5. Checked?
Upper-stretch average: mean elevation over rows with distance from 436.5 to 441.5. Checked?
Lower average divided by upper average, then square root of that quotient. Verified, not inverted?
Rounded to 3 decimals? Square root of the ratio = 0.984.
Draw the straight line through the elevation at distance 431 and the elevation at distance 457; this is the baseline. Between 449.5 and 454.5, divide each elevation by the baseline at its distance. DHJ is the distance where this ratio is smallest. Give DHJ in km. 454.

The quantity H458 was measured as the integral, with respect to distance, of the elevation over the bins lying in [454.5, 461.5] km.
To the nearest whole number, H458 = 2977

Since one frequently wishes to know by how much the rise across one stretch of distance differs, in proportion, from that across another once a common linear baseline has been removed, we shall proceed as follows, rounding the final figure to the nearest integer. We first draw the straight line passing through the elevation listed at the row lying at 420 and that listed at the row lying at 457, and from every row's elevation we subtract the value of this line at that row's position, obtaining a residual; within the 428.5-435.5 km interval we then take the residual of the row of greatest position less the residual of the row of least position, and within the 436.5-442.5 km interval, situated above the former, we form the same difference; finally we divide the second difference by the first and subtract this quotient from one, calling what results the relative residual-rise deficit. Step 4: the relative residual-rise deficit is 2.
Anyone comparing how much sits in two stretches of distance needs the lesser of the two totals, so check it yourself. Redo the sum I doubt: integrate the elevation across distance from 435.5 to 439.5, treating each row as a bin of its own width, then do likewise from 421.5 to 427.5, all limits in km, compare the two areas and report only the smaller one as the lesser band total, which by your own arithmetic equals 1681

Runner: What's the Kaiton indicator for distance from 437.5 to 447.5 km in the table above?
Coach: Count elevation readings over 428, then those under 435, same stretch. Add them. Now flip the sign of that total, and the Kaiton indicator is -11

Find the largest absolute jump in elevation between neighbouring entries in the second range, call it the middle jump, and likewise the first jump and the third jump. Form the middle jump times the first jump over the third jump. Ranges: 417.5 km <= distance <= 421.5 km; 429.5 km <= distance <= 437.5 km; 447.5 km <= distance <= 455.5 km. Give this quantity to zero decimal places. 28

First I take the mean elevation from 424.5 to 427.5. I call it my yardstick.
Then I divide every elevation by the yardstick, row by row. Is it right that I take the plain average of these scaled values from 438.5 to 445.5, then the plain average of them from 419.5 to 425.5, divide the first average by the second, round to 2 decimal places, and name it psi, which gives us 1.06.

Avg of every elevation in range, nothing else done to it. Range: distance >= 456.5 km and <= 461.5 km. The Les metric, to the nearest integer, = 421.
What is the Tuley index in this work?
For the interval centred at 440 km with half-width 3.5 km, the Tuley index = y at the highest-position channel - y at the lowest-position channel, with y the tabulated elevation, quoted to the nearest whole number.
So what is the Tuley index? 46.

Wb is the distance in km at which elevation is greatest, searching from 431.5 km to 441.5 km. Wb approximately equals 441 km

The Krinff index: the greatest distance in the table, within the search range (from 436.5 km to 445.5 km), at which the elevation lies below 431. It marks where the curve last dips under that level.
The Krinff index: 442 km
